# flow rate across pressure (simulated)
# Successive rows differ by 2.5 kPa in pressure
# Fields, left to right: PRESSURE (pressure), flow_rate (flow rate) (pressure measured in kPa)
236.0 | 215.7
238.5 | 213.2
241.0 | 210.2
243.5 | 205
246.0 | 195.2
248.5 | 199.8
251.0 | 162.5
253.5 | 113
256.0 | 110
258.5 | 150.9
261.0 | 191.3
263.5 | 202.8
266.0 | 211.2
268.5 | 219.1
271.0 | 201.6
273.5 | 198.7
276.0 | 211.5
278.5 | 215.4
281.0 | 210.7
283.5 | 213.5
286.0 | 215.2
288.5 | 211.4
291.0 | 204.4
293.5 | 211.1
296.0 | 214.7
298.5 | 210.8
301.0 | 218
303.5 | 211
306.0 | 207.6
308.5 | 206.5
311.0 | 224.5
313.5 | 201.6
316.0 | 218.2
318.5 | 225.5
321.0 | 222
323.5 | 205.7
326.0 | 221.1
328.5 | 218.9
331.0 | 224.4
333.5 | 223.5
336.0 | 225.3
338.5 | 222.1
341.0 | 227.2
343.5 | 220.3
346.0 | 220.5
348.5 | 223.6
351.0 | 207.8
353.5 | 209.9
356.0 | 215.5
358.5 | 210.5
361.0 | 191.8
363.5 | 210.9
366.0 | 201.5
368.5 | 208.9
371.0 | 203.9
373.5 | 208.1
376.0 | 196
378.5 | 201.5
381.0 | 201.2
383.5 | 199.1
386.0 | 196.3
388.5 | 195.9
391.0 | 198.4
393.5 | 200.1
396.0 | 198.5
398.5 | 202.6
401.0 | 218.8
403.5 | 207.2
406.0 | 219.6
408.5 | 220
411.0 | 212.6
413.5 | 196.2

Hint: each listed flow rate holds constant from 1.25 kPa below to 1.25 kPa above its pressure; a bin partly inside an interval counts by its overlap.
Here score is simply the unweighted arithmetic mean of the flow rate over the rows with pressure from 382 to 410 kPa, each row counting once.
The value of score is 205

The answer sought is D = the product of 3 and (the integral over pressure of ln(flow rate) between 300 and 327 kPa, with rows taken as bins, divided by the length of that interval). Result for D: 16.1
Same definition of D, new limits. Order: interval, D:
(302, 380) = 16.1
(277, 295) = 16.1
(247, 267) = 15.3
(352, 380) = 16.0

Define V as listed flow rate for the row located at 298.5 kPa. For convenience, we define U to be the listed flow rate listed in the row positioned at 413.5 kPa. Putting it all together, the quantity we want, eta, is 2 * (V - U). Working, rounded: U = 196.2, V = 210.8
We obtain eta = 29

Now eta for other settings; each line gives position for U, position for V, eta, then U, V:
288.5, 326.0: 19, 211.4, 221.1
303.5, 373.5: -6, 211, 208.1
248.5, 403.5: 15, 199.8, 207.2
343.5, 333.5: 6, 220.3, 223.5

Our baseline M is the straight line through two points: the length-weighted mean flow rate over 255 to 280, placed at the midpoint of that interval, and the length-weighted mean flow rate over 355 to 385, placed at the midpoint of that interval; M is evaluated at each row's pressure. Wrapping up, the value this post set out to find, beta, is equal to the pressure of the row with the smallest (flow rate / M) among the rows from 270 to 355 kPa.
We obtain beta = 313.5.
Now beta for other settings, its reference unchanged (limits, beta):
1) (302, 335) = 313.5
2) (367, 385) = 376.0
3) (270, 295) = 273.5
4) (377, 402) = 388.5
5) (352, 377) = 361.0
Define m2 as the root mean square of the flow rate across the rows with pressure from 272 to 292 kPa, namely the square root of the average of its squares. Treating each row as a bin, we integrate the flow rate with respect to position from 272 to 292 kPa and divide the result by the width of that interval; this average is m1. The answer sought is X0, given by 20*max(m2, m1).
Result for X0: 4203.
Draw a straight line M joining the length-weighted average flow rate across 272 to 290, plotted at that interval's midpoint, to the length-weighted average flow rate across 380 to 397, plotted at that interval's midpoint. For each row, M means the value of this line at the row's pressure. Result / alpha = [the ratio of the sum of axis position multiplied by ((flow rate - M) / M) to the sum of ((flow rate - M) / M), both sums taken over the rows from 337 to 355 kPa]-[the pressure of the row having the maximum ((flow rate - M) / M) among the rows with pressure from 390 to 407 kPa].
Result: -61.5 kPa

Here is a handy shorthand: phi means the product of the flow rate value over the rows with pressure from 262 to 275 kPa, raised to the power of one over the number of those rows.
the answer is 207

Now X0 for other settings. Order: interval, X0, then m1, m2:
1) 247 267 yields 3437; 167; 172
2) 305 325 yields 4283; 214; 214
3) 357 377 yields 4084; 204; 204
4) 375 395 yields 3972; 199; 199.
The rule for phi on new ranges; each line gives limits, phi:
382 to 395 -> 198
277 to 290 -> 213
